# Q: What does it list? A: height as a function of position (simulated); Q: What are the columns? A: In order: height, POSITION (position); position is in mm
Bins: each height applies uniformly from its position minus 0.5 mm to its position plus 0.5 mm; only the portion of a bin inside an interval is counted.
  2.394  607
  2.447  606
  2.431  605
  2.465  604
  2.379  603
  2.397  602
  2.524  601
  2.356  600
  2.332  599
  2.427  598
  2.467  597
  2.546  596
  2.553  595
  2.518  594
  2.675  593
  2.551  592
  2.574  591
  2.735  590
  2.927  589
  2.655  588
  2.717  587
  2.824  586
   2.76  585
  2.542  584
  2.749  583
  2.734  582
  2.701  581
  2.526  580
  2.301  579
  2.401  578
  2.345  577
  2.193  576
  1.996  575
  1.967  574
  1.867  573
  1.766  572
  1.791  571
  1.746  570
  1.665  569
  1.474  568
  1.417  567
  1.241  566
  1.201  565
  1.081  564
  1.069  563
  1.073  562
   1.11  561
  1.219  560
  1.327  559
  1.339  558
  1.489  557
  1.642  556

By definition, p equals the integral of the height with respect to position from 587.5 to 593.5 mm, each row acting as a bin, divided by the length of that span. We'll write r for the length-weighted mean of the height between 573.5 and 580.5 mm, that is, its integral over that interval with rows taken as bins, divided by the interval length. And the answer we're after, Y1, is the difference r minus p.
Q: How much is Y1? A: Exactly -0.4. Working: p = 2.69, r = 2.2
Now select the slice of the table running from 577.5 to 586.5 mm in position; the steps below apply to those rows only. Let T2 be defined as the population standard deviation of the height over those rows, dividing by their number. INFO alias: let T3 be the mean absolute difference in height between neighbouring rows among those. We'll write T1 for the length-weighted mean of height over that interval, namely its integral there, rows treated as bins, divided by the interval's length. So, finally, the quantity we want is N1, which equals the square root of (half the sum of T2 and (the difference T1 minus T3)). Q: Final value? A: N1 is 1.15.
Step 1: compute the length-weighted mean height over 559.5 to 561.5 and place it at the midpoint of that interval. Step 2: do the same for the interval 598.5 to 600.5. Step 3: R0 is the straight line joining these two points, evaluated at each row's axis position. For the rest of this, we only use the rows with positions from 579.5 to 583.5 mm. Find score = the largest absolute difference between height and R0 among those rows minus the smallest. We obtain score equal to 0.15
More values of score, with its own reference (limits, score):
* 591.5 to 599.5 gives 0.52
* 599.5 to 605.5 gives 0.13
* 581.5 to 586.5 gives 0.25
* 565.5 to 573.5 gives 0.27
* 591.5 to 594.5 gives 0.19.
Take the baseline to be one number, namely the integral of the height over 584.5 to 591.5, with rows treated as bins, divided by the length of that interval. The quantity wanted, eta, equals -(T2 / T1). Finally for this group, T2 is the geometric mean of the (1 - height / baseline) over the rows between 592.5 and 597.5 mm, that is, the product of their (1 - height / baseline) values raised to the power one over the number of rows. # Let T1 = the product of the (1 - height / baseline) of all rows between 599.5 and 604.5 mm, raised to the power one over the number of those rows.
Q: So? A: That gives -0.6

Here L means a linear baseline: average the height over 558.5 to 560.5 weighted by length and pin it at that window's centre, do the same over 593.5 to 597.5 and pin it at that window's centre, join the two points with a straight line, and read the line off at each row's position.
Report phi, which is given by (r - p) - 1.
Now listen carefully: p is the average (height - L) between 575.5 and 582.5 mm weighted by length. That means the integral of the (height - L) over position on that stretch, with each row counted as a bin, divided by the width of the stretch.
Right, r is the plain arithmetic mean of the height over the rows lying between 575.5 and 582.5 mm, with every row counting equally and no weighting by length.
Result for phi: 0.9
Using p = 0.5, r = 2.5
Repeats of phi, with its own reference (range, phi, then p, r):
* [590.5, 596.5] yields 1.5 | 0.1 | 2.6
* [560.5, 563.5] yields 0.4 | -0.3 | 1.1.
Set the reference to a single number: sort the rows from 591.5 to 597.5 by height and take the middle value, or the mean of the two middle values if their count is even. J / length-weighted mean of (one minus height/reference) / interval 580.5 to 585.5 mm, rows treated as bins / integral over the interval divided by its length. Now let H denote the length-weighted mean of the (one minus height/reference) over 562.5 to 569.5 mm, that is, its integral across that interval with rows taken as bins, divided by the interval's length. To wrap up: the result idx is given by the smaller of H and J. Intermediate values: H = 0.5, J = -0.06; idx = -0.06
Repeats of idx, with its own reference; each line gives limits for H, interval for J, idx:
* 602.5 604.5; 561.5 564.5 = 0.05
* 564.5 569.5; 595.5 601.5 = 0.04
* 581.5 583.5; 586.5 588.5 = -0.08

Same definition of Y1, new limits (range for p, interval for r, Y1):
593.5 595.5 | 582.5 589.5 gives 0.2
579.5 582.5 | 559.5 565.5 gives -1.5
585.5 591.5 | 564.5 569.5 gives -1.3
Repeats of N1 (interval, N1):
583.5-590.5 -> 1.16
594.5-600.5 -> 1.11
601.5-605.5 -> 1.10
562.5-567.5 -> 0.79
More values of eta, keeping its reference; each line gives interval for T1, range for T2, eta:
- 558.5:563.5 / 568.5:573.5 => -0.6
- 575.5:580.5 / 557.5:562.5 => -4.1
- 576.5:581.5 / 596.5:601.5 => -1.4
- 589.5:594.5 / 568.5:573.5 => -12.2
